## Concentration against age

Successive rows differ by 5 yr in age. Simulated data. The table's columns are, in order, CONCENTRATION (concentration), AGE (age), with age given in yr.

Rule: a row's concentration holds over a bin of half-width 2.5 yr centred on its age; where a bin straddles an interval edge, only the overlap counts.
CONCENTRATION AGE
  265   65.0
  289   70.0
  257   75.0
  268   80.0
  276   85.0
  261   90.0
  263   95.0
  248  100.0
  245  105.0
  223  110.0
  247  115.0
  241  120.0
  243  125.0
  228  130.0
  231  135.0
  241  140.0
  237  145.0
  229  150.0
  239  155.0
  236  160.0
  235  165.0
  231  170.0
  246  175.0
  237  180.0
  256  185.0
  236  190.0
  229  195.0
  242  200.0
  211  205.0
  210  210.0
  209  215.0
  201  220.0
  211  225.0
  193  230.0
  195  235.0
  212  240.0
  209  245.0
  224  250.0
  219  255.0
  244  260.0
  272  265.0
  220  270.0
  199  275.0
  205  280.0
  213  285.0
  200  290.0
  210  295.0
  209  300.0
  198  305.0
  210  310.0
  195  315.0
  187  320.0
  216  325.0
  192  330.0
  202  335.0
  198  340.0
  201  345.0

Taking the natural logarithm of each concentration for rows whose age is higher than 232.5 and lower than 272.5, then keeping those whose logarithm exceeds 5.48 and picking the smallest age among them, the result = 260.0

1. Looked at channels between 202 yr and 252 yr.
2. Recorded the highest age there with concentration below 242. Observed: 250.0 yr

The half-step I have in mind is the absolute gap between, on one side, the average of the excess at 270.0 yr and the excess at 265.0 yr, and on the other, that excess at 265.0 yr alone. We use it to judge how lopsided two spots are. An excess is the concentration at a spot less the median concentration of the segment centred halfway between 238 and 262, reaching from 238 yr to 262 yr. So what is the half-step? 26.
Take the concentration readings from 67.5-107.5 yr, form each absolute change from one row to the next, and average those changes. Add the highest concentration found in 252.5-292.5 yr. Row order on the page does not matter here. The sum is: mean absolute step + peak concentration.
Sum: 284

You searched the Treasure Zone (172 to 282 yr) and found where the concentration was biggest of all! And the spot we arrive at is 265.0 yr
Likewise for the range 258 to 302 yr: 265.0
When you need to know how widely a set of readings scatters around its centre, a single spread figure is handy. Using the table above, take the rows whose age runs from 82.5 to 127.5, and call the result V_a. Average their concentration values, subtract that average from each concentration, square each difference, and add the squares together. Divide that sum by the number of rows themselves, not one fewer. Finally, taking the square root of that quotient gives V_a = 14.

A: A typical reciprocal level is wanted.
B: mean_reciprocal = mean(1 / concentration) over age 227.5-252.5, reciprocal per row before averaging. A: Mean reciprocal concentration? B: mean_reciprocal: 0.0049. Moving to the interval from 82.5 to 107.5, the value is 0.0039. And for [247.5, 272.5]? 0.0043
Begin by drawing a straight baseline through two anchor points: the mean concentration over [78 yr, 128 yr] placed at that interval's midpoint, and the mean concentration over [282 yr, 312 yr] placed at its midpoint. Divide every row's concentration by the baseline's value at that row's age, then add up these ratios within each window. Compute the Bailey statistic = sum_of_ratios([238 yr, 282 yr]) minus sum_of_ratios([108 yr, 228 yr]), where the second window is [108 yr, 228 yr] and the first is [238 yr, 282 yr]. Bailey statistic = -14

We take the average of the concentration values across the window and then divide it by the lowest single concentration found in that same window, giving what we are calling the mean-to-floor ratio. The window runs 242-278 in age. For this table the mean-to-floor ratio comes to 1.14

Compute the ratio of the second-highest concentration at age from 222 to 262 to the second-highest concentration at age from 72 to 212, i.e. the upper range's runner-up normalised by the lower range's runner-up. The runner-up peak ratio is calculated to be 0.84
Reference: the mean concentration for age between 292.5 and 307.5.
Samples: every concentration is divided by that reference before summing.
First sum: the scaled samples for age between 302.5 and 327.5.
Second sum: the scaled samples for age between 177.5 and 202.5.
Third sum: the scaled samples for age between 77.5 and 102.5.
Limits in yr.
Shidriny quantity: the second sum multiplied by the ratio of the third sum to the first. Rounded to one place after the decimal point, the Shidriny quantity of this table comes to 7.6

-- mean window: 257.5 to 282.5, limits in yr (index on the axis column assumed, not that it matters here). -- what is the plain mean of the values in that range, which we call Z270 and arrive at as 228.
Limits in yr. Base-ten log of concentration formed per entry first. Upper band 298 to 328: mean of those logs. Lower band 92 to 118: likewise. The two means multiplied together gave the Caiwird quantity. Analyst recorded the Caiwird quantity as 5.51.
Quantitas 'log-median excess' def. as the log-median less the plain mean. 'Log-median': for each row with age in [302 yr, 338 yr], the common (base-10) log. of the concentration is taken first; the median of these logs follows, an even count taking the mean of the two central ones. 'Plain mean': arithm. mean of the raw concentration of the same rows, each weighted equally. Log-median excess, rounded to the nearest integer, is -198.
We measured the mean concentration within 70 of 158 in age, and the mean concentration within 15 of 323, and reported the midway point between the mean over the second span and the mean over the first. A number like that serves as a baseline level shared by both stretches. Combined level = 217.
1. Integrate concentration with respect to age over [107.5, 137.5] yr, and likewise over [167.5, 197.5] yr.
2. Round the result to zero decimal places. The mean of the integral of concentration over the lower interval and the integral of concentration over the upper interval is 7120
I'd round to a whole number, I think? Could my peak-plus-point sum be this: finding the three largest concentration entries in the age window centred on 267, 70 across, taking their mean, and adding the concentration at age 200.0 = 489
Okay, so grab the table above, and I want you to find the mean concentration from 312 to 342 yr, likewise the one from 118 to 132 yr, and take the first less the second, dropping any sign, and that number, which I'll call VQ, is 39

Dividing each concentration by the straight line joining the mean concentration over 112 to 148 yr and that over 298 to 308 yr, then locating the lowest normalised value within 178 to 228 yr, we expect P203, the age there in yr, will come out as 220.0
